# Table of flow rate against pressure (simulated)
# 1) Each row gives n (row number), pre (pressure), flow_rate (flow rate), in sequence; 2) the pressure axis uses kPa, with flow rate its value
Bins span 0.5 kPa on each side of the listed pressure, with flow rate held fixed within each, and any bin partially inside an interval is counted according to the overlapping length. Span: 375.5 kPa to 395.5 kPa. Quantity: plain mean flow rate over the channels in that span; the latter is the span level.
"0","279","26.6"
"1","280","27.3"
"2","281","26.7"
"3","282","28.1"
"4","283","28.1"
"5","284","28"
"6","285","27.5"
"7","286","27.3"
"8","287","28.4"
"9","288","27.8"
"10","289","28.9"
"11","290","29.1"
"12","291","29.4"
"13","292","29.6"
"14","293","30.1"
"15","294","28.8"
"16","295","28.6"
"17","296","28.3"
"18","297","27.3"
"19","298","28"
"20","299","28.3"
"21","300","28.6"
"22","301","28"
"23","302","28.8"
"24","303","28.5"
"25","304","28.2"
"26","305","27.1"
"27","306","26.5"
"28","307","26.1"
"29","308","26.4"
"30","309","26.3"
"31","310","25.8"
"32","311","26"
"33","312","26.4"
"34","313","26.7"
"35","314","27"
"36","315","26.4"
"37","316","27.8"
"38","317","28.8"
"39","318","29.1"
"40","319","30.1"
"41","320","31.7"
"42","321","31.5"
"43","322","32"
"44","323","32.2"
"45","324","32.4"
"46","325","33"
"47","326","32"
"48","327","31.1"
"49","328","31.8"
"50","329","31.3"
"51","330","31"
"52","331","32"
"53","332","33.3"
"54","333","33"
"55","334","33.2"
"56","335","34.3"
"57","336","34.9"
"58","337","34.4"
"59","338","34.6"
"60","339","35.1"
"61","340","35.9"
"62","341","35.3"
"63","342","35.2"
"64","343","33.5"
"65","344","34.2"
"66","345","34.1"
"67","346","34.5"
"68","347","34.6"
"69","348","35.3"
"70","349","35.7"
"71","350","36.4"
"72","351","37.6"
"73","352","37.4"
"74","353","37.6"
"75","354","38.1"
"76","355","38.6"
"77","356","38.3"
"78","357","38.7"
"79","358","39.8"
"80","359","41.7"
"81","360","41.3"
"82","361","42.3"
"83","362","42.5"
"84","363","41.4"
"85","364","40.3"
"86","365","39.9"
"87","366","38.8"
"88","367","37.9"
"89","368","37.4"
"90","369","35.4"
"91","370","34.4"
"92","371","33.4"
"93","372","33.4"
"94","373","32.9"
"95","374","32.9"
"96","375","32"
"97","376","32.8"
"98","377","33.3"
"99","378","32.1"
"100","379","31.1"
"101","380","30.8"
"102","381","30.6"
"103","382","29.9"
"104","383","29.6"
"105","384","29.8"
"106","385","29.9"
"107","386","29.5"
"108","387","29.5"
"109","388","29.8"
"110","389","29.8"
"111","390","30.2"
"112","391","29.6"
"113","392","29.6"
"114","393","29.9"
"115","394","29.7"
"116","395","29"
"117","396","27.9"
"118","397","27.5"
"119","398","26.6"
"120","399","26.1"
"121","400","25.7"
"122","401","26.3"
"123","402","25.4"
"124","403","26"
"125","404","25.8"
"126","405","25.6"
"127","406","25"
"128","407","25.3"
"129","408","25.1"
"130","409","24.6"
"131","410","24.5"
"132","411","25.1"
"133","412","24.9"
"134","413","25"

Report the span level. 30.3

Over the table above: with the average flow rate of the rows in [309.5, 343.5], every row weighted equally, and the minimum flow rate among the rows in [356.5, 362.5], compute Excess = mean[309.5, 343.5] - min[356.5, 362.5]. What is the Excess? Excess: -7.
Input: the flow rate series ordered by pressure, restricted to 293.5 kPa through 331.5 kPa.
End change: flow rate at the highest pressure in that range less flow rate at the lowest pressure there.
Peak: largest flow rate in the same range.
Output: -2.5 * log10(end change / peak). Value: 2.5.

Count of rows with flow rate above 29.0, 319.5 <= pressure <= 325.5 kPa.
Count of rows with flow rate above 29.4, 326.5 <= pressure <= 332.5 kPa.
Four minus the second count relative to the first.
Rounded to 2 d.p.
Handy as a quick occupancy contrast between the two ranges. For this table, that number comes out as 3.00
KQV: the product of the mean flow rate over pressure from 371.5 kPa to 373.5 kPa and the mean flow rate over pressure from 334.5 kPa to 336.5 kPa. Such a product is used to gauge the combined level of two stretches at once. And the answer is 1147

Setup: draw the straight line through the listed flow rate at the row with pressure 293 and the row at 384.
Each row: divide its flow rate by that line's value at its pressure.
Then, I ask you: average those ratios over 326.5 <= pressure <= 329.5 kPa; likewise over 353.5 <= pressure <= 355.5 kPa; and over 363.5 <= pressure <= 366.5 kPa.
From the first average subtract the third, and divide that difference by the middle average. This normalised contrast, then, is -0.22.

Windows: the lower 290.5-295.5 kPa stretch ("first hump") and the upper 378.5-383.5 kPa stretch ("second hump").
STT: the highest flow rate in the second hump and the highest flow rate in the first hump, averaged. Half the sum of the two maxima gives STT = 30.6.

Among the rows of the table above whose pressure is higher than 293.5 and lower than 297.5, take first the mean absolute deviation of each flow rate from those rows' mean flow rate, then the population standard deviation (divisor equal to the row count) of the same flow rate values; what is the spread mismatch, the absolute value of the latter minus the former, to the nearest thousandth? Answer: 0.102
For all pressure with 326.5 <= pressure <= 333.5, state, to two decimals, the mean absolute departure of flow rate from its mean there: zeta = 0.72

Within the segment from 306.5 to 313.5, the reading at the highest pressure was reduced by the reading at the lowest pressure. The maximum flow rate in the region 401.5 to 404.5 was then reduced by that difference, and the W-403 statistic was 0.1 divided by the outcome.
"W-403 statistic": 0.0039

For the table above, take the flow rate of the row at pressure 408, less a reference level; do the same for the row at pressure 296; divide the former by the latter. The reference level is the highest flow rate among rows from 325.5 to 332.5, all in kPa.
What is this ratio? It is 1.6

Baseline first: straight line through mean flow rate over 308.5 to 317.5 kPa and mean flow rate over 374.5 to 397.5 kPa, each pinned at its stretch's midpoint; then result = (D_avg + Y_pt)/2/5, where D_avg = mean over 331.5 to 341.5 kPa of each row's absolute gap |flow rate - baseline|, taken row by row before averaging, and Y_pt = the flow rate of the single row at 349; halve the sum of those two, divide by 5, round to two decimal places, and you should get 4.22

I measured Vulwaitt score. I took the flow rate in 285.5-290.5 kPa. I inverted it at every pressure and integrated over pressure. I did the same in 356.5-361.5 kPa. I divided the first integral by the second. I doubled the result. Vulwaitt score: 2.9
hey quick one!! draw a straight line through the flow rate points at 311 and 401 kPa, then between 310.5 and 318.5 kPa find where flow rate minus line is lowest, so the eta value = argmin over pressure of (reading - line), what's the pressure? 311 kPa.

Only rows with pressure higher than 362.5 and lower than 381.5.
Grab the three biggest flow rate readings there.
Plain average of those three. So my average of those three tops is 40.5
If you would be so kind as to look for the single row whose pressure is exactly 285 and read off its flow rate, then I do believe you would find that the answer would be 27.5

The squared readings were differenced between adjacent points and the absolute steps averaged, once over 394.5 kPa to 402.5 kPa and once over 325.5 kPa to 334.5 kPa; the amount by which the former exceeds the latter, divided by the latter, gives -0.11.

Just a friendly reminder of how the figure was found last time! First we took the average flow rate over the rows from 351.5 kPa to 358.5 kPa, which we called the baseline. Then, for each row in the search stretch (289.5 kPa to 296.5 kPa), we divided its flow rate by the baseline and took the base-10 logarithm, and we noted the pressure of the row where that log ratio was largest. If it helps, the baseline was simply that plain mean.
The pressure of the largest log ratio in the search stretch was 293 kPa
